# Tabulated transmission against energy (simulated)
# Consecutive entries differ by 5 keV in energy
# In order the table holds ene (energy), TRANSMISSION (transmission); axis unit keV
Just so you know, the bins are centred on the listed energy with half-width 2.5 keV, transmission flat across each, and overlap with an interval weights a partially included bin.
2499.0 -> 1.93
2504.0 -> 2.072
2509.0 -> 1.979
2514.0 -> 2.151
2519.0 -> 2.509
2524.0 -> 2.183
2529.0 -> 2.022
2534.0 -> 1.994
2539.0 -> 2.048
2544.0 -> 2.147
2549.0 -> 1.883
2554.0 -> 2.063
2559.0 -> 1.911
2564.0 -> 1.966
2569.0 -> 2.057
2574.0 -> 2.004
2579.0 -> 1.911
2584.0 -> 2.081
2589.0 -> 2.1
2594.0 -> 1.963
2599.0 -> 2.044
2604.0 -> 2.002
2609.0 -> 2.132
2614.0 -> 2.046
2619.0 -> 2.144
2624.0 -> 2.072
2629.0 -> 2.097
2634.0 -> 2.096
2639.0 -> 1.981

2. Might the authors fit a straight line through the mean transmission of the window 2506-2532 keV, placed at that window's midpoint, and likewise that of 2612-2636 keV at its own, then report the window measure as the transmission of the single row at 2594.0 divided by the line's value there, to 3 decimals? 0.929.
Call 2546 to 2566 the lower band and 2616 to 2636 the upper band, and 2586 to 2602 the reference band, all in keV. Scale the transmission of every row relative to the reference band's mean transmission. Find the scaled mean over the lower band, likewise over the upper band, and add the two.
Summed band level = 1.99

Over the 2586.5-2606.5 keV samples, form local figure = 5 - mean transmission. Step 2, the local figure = 2.97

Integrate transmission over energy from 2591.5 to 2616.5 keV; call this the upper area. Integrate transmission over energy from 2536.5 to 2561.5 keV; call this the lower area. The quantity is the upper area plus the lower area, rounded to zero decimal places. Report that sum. 101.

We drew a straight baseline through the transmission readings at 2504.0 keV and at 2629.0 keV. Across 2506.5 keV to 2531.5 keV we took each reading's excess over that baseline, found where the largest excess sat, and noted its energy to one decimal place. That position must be 2519.0 keV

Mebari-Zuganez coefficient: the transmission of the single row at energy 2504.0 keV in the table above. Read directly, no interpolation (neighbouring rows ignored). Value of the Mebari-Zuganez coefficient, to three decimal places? 2.072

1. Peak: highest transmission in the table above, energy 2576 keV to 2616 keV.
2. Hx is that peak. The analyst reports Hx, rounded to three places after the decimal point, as 2.132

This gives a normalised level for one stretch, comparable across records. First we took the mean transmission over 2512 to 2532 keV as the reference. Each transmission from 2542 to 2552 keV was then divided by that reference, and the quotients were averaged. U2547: 0.91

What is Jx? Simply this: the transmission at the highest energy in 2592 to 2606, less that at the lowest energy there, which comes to 0.04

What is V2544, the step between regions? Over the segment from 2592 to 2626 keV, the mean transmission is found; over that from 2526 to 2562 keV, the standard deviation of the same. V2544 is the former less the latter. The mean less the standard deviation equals 1.97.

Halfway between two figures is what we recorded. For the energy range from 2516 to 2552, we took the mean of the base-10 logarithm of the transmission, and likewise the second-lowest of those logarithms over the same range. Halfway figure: 0.311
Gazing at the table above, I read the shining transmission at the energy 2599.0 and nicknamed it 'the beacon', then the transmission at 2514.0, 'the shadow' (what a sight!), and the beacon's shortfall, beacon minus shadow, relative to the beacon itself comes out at -0.052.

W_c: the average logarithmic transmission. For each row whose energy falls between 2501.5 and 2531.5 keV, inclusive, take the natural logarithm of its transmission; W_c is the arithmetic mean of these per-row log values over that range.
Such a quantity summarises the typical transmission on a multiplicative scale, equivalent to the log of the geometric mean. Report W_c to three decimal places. 0.764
